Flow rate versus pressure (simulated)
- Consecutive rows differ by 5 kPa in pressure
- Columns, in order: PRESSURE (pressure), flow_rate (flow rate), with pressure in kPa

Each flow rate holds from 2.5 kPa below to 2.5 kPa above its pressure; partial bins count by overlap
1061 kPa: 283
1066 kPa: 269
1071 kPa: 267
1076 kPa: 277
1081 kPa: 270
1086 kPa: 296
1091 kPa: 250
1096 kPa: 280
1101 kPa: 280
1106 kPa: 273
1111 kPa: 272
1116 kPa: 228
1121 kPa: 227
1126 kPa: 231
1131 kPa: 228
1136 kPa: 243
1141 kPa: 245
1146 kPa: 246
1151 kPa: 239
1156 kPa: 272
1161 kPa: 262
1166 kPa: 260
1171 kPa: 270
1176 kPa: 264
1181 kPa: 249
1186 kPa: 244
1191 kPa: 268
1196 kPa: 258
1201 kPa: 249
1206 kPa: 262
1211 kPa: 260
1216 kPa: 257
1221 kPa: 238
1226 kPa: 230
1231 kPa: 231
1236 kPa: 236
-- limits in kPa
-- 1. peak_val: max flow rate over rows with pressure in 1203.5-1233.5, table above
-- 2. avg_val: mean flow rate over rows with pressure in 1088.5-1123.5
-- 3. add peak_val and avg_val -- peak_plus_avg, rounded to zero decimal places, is 521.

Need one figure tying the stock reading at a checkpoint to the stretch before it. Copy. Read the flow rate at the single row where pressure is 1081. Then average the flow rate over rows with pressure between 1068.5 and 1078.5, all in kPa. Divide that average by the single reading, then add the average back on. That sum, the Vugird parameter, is 273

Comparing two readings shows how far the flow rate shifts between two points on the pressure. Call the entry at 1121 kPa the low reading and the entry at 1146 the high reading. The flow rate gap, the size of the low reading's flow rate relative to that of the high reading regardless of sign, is 19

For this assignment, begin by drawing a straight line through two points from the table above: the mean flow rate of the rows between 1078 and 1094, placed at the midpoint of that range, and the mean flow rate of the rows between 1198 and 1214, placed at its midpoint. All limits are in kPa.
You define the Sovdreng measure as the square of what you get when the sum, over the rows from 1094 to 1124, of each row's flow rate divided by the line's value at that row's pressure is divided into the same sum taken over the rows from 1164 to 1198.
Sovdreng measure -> 1.4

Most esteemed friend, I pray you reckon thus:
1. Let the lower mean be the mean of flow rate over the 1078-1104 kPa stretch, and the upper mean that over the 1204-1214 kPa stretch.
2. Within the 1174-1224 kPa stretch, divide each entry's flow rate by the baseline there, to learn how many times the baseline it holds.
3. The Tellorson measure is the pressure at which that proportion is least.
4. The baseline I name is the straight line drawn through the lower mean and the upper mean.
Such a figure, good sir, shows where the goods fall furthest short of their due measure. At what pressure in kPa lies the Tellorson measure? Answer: 1221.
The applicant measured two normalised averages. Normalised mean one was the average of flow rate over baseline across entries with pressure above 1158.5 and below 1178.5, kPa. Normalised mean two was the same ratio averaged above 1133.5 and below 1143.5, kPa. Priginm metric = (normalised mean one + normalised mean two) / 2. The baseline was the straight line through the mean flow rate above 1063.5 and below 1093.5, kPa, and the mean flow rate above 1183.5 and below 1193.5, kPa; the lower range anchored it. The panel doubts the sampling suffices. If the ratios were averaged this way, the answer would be 0.97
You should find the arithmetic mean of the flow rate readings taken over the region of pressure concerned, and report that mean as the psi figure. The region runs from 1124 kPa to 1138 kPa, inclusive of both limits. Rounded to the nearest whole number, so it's 234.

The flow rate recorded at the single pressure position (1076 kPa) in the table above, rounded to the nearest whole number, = 277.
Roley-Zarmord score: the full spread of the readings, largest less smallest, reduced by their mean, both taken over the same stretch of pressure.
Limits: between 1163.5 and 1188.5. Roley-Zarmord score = -231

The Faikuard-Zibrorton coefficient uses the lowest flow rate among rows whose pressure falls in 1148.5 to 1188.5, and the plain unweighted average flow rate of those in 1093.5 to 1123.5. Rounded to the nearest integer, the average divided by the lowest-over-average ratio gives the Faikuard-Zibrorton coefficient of 283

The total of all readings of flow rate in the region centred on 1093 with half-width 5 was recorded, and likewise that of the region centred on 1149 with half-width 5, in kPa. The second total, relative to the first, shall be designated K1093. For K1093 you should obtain 0.92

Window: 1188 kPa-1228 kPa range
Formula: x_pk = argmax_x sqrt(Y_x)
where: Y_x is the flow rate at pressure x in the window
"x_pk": 1191 kPa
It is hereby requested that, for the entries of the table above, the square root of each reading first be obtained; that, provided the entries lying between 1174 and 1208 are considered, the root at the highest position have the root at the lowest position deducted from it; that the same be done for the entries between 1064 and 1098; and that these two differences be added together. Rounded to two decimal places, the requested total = 0.27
